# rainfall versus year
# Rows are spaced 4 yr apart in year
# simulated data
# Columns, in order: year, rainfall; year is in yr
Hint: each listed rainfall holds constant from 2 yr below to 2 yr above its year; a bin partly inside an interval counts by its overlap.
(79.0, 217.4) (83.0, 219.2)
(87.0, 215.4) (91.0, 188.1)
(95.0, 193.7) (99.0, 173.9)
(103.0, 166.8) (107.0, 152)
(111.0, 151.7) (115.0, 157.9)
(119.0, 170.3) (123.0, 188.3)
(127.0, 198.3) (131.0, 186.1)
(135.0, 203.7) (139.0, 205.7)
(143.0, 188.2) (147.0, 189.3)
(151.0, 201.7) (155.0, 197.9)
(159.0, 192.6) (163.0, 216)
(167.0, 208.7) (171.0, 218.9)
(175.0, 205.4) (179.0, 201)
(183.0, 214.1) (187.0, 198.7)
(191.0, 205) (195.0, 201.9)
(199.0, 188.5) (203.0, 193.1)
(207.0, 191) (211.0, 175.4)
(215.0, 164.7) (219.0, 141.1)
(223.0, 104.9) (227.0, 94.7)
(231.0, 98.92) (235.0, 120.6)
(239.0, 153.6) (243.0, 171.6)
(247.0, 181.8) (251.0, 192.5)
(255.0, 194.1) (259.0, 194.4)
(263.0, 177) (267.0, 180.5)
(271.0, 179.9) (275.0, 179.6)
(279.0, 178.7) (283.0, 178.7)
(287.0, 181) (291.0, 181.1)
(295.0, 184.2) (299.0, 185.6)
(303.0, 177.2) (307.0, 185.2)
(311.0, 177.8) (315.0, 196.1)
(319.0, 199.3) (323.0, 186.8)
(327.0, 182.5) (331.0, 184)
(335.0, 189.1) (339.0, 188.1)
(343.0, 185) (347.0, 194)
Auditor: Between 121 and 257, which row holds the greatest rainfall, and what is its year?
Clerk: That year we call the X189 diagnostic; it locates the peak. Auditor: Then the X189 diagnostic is 171.0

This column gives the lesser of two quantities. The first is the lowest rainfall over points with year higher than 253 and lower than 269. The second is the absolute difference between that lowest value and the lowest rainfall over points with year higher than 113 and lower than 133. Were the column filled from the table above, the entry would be 19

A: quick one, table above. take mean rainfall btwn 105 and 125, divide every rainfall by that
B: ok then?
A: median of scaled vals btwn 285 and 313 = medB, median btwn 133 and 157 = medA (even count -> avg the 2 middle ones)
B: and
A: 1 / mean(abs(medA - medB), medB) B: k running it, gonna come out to 1.64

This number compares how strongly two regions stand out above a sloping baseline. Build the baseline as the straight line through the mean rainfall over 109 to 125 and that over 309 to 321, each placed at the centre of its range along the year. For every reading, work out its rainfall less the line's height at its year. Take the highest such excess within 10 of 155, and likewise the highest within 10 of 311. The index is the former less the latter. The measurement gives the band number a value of 36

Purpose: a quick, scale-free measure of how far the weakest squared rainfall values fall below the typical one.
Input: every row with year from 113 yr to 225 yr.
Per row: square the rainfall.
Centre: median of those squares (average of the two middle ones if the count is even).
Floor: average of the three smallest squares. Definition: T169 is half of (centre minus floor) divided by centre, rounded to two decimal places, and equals 0.26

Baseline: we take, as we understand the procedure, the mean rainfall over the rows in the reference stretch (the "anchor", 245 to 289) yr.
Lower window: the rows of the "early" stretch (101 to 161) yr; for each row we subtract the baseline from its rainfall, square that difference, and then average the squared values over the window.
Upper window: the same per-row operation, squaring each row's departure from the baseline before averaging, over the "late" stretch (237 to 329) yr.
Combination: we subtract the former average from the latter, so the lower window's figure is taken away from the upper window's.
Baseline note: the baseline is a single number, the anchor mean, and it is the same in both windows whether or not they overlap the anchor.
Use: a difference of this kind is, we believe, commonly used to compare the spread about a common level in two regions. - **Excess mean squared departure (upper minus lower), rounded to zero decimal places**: -243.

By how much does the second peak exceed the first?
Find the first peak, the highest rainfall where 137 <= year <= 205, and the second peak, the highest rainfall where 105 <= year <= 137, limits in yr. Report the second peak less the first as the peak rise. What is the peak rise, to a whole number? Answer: -15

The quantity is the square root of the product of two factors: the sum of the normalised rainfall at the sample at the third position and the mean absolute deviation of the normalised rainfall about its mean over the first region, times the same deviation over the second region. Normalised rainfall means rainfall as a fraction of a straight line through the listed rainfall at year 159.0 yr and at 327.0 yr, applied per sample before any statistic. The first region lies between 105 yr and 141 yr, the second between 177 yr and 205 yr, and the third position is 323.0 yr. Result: 0.182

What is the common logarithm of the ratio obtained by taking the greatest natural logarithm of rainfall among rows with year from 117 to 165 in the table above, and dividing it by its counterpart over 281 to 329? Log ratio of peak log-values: 0.0066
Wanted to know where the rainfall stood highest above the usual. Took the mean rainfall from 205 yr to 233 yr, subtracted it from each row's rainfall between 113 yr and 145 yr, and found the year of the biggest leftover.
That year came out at 139.0 yr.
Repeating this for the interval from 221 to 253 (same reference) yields 251.0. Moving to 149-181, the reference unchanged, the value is 171.0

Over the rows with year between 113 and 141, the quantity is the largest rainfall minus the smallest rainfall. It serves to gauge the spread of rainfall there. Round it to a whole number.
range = 48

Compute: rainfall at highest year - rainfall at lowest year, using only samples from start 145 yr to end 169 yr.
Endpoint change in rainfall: 19.4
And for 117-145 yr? 17.9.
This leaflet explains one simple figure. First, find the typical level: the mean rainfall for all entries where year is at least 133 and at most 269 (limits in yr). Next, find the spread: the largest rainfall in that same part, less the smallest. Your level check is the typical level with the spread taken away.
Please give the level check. 57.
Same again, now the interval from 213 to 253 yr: 45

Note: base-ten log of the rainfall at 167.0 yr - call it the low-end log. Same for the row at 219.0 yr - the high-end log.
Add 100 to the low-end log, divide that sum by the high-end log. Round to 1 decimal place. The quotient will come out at 47.6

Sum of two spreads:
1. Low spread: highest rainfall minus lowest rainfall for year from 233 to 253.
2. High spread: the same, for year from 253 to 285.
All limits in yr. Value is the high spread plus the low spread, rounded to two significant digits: 89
